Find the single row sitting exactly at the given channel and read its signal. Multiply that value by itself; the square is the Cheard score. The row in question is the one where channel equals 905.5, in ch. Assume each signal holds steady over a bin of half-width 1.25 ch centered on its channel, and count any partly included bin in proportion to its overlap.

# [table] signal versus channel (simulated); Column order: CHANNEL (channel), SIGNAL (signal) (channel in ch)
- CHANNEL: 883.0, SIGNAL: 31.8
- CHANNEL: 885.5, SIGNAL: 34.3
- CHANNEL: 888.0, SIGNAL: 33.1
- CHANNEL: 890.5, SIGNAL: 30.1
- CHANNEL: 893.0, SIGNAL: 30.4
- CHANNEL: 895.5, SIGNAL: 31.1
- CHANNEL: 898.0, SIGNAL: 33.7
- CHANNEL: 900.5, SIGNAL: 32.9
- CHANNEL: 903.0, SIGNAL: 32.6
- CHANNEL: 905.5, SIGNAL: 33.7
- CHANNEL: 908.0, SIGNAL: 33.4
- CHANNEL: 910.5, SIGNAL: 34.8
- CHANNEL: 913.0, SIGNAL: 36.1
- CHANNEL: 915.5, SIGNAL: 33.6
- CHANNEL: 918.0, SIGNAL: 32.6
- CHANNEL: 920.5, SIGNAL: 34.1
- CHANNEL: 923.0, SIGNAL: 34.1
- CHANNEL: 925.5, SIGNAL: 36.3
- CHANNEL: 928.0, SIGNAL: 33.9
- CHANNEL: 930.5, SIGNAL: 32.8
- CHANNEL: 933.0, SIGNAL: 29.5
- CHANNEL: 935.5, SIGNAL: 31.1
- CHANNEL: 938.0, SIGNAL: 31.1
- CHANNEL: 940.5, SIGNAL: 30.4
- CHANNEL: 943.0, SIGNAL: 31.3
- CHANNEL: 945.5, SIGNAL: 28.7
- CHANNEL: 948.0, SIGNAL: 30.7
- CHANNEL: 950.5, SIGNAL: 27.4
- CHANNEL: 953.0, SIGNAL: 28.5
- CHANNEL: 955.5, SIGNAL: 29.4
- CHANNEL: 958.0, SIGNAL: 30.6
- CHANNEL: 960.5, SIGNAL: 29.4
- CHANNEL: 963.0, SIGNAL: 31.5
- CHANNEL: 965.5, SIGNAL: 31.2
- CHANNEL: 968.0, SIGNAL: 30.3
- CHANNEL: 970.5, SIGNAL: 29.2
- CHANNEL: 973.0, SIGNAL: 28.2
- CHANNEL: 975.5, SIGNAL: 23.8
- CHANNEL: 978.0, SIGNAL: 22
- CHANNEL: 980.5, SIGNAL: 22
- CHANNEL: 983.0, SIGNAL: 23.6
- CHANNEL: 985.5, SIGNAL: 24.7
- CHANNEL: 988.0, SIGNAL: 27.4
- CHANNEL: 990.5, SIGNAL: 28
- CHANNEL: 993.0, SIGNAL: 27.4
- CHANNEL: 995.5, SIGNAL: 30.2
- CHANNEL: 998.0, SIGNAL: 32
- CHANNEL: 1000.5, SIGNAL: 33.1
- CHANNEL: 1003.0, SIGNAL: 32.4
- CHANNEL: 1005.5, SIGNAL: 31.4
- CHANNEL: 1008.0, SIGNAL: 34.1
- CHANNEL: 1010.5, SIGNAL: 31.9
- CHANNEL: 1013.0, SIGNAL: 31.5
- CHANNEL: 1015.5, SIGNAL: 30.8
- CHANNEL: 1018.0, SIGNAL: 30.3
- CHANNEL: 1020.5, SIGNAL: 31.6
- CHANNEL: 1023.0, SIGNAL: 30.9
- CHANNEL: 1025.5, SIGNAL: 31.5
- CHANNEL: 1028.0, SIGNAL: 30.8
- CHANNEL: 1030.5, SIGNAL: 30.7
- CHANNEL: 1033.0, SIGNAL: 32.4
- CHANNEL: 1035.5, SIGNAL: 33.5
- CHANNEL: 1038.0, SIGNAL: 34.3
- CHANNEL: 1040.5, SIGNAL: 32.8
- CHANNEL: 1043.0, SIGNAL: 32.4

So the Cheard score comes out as 1136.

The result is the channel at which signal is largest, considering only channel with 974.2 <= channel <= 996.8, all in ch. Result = 995.5 ch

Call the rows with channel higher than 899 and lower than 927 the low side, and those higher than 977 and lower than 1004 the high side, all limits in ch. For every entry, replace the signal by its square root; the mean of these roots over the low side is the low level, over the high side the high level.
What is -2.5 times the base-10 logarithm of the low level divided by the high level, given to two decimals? -0.12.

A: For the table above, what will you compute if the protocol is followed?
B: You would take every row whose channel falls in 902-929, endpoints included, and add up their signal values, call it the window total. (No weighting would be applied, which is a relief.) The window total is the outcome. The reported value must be 375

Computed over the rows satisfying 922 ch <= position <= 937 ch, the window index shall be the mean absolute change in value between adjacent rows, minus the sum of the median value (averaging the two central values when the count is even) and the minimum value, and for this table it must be -60.7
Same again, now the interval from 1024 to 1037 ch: -61.3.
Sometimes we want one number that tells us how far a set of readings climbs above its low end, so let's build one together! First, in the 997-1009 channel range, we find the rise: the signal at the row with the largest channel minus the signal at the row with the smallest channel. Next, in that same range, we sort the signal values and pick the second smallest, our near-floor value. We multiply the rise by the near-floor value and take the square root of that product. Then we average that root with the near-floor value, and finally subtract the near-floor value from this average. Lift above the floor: -11.9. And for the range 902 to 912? -12.4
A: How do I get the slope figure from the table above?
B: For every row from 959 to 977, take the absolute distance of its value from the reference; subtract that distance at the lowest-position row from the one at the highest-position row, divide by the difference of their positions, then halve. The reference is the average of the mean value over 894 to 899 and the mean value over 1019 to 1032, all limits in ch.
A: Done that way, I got 0.19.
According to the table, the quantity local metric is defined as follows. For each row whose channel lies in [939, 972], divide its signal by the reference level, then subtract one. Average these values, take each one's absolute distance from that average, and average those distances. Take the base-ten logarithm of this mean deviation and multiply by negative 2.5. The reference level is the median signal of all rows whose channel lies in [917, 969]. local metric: 3.7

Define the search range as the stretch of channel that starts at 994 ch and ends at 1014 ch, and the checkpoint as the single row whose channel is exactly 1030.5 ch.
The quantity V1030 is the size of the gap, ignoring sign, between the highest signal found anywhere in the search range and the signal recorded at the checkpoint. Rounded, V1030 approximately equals 3.4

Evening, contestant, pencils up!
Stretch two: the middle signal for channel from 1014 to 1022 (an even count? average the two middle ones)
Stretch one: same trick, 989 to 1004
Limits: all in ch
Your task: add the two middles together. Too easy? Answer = 61.9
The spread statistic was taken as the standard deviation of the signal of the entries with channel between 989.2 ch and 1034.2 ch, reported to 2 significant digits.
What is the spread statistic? 1.6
